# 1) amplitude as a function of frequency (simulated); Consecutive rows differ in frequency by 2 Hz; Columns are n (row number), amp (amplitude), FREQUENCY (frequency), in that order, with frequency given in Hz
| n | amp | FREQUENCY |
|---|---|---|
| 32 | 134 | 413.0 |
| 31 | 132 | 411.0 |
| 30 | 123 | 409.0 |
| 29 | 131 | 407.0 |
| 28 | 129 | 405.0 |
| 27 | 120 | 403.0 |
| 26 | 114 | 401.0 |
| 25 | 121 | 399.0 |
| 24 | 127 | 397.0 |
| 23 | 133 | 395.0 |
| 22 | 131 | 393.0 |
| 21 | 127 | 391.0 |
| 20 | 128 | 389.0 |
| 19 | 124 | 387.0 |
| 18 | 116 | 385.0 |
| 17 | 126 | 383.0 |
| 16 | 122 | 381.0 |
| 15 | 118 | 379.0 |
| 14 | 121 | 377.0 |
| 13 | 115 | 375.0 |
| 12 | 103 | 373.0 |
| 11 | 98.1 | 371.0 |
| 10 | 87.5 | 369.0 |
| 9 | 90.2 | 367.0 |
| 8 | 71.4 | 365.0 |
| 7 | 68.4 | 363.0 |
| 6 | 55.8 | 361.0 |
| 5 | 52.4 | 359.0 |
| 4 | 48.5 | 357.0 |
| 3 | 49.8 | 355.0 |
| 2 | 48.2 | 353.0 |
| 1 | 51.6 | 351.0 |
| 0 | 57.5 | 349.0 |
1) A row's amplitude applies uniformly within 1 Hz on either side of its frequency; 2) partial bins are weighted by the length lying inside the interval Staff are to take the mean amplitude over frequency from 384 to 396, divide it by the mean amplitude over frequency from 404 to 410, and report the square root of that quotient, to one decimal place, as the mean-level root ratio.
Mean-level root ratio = 1.0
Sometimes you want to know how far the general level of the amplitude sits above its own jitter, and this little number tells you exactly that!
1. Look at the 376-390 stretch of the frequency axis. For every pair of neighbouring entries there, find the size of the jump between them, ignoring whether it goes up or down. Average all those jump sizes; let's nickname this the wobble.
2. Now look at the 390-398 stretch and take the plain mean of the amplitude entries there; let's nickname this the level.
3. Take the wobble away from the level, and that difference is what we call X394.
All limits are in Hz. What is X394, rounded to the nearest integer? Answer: 124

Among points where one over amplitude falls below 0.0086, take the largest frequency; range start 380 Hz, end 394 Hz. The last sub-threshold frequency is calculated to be 393.0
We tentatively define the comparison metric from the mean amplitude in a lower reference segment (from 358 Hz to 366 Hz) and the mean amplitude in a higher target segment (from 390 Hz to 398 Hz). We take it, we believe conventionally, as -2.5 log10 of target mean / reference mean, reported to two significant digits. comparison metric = -0.80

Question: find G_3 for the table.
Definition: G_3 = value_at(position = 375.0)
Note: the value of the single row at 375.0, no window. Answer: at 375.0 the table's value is 115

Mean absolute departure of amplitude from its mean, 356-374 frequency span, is 17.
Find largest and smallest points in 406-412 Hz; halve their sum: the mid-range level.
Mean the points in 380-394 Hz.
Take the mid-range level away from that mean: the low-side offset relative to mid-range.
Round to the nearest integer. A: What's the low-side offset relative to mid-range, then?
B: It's -3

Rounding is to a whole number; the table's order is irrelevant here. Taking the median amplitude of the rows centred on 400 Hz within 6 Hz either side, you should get 124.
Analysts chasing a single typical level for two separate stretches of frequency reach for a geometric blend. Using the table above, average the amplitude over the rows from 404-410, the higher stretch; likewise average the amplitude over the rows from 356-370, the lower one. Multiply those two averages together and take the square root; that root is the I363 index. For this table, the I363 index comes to 93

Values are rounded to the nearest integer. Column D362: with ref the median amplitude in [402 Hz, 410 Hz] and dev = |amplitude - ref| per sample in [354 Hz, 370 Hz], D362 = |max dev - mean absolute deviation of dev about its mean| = 64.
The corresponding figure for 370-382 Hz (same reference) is 20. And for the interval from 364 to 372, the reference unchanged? 47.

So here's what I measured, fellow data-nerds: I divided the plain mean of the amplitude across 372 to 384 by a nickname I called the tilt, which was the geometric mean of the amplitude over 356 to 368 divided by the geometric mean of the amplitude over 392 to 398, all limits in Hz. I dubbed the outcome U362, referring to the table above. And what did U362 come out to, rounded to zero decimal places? 243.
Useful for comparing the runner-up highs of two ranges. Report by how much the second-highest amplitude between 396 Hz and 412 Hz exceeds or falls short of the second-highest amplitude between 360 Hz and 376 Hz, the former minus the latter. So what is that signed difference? 28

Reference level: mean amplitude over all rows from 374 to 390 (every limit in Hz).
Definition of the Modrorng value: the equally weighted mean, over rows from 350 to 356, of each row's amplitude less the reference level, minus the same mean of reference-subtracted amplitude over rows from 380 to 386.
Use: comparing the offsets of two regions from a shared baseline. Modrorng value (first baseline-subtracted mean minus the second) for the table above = -71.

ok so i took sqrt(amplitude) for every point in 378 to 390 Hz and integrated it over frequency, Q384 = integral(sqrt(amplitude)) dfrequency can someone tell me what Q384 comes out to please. 133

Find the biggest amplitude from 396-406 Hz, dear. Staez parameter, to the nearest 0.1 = 129.0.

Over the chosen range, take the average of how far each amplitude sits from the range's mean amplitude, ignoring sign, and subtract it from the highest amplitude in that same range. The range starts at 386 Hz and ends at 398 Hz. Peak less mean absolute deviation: 131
